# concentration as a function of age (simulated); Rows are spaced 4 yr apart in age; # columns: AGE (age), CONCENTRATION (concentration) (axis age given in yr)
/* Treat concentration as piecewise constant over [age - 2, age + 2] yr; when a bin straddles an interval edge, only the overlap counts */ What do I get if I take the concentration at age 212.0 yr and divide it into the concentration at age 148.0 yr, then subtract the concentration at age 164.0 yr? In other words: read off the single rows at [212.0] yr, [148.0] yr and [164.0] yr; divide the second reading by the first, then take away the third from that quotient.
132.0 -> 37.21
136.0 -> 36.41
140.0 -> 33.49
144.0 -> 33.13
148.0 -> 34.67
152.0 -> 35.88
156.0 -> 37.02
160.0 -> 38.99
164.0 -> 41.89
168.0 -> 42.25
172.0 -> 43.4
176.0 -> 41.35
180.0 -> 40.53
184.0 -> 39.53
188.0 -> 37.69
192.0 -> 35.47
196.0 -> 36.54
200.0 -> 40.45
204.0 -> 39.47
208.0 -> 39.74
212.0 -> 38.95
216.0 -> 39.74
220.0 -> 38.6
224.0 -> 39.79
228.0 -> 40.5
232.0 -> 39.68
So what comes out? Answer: -41.0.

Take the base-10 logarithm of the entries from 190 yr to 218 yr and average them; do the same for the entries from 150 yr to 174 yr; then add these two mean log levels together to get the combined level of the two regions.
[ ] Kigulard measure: 3.19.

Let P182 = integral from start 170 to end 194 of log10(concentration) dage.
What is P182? 38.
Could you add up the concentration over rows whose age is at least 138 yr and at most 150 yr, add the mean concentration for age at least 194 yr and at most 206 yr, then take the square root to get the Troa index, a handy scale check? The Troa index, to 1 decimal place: 11.8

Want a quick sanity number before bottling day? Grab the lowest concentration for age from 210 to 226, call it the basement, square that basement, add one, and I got 1491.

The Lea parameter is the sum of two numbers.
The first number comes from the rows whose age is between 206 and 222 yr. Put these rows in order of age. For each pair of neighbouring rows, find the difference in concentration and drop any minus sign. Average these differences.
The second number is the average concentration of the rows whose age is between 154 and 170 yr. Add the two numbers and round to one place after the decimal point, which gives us 40.9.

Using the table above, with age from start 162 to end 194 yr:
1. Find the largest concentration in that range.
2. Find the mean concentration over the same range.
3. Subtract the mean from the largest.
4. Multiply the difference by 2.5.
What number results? 7.8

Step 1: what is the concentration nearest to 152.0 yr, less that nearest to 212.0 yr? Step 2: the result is -3.1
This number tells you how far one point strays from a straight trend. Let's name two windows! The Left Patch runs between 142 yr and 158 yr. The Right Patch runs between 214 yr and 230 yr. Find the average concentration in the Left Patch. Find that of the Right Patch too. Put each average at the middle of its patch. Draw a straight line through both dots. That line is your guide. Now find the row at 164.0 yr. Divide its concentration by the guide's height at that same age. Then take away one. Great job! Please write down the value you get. 0.16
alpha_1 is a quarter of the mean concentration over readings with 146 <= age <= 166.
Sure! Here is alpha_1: 9.42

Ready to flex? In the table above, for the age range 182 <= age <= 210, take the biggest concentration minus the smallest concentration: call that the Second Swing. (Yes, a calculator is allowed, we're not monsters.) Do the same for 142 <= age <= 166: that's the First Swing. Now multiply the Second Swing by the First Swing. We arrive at 44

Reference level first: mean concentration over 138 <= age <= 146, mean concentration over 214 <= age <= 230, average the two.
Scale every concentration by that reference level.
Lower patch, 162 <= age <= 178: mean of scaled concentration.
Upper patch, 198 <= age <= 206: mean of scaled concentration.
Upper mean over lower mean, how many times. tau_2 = 0.95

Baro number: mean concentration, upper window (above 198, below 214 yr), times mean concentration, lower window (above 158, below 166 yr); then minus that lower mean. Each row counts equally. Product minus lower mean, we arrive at 1563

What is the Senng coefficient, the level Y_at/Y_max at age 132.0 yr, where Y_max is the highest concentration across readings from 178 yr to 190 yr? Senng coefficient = 0.92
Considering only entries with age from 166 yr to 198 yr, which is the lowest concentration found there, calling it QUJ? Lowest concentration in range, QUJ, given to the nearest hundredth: 35.47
